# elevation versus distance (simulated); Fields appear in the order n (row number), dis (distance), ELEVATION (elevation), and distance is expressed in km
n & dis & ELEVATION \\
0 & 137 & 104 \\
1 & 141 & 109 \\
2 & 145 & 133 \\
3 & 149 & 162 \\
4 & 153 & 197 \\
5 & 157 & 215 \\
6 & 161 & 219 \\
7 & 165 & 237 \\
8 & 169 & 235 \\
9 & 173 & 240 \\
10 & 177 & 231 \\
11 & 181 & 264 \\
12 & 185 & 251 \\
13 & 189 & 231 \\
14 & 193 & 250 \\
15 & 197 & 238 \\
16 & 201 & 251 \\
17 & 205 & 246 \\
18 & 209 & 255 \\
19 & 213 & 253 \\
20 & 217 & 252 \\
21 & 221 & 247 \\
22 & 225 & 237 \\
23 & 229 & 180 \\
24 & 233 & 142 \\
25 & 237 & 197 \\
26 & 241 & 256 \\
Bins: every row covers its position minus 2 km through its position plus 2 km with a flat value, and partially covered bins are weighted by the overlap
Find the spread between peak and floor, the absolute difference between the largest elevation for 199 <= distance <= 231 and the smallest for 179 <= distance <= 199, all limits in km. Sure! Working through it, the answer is 24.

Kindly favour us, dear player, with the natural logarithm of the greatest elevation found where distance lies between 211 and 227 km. 5.53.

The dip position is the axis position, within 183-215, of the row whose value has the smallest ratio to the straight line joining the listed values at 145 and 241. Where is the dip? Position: 213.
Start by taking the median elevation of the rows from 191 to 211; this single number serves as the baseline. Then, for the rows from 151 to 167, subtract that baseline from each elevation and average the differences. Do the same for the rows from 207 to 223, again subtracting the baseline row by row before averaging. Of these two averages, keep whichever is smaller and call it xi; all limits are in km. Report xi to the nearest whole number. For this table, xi -33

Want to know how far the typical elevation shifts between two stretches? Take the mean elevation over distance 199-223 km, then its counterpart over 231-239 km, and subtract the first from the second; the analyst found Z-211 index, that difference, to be -81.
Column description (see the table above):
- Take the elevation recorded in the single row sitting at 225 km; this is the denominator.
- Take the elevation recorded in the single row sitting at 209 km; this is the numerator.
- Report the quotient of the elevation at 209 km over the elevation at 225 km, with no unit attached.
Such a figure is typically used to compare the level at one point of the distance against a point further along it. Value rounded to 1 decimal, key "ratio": 1.1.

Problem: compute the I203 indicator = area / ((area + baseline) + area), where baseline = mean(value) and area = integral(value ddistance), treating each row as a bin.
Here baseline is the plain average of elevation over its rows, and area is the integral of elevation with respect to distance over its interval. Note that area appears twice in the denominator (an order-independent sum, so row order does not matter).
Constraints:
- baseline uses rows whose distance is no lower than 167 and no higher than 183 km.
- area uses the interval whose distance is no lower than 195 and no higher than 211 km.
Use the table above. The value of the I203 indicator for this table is 0.485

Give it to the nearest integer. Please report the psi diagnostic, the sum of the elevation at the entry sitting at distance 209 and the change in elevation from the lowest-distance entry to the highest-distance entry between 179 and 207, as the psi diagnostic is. 237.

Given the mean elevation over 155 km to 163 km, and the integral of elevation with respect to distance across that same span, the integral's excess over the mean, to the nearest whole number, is 1519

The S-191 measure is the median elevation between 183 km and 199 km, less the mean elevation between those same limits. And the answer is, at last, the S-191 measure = 1.5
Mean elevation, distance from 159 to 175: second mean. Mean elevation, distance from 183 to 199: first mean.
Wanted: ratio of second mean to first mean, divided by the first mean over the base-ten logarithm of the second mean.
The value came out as 0.0094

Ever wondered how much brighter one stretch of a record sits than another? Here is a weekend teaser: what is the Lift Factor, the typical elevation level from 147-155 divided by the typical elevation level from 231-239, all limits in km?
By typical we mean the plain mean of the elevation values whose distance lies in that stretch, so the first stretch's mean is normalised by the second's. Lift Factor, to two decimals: 1.06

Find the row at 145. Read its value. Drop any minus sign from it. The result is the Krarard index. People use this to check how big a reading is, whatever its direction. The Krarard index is 133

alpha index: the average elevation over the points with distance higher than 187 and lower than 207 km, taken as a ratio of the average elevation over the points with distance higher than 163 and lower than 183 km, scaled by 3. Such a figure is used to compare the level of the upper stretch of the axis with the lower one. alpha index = 3.02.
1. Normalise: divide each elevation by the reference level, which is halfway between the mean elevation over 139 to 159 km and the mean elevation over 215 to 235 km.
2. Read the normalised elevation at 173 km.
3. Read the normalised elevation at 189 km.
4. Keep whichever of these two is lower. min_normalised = 1.23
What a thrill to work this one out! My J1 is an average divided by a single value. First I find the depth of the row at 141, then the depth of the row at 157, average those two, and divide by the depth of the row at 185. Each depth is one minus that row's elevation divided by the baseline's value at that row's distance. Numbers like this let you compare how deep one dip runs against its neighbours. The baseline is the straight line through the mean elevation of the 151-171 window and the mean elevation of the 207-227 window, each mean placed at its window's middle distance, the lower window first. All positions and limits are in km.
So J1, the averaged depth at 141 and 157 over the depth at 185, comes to -3.2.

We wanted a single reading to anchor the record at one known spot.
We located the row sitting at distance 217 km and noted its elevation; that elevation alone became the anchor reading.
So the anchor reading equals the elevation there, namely 252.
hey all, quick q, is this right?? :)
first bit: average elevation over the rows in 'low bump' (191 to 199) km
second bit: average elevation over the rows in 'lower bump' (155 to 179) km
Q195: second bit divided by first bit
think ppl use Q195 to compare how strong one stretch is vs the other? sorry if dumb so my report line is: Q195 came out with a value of 0.94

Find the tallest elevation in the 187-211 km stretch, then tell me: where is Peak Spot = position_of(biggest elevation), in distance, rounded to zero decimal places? 209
